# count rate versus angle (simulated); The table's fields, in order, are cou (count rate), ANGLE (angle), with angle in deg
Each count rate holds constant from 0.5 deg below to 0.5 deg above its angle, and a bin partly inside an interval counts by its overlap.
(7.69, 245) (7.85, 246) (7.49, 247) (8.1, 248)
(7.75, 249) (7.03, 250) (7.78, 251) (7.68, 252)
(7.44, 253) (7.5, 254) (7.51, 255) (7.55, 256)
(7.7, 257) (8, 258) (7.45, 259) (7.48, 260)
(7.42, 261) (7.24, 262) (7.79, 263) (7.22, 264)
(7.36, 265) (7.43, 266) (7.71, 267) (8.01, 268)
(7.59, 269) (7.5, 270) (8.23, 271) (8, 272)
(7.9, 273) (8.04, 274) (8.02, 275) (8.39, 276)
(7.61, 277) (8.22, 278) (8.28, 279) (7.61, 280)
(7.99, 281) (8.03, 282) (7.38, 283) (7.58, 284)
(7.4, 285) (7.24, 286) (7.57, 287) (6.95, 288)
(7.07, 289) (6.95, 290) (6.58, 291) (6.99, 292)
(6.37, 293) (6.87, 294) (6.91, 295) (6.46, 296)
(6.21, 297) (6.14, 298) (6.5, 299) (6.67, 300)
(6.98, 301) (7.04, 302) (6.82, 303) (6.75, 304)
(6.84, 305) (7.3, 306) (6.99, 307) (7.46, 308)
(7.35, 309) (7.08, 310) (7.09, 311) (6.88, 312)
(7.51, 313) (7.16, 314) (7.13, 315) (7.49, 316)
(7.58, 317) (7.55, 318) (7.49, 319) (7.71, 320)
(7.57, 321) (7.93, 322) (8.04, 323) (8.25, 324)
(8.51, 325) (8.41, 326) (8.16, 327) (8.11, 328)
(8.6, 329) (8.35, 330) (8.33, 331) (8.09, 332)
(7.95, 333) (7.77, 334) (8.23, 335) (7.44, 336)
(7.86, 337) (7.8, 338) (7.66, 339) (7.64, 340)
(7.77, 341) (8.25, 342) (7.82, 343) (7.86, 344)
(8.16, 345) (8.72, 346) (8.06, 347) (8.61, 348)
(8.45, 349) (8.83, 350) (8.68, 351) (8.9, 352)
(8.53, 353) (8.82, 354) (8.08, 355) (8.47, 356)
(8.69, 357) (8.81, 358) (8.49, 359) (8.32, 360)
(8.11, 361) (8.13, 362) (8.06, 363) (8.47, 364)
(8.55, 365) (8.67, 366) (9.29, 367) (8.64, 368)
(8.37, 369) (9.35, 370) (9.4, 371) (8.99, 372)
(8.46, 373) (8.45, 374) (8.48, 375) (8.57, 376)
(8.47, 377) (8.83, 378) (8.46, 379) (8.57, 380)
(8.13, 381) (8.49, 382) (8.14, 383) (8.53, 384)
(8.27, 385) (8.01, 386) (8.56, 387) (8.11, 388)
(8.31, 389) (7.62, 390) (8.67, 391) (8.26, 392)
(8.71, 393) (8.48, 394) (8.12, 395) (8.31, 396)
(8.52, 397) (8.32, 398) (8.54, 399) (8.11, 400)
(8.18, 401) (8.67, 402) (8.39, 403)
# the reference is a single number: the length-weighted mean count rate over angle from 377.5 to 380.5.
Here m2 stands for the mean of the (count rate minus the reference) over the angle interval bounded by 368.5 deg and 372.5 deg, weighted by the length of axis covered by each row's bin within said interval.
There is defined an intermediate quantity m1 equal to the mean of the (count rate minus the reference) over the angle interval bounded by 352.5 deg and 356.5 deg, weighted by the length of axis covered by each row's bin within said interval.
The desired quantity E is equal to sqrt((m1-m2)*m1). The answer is 0.3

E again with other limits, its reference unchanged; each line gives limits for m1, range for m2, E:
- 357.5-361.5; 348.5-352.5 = 0.2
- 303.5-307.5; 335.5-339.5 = 1.1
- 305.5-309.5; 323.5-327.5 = 1.2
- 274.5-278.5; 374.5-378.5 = 0.5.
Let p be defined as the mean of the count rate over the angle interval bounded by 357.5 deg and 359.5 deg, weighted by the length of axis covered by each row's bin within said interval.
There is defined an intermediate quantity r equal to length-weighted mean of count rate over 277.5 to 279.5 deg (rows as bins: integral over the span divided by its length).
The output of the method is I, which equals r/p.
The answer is 0.95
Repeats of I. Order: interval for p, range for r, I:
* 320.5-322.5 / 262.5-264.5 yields 0.97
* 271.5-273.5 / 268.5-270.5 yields 0.95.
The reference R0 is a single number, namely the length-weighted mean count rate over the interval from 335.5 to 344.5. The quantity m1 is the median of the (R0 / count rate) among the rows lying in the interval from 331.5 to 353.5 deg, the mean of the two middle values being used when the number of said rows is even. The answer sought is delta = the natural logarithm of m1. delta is -0.04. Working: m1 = 0.96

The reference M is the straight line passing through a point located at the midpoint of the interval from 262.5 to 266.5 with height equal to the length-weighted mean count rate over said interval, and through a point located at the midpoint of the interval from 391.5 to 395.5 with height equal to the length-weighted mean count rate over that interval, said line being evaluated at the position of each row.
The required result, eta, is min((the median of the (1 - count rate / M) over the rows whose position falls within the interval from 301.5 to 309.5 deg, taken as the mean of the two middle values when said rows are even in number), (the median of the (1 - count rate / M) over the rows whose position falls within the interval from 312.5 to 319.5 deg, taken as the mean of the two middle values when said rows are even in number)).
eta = 0.04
